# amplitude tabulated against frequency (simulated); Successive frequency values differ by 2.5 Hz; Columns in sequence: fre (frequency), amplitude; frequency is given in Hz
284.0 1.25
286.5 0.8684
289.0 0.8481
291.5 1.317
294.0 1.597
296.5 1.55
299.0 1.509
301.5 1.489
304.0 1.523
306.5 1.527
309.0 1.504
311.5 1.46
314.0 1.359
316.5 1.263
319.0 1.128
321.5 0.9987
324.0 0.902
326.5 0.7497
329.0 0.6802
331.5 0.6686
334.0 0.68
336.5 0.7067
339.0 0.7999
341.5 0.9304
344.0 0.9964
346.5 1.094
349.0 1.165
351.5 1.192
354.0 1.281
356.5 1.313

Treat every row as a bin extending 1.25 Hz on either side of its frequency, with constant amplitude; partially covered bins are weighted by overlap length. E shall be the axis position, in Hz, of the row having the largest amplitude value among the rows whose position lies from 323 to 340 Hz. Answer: 324.0 Hz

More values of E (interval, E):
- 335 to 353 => 351.5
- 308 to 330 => 309.0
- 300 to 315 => 306.5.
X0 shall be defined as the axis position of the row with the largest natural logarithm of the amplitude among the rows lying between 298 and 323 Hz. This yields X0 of 306.5 Hz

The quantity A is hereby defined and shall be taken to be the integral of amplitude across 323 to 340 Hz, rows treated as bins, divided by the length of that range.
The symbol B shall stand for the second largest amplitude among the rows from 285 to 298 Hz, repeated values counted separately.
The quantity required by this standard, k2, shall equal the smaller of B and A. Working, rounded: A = 0.74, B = 1.55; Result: 0.74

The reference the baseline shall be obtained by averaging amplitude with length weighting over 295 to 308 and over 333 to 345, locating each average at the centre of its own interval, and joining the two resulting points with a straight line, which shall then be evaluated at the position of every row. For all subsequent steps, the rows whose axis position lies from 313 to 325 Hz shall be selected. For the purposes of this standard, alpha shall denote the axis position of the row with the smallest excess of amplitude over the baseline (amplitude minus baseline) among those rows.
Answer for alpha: 324.0 Hz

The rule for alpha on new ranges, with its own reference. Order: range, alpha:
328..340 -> 329.0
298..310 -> 299.0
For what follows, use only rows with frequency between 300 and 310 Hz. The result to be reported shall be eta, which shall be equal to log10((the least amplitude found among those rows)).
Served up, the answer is 0.17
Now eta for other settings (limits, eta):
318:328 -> -0.13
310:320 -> 0.05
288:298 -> -0.07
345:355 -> 0.04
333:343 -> -0.17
